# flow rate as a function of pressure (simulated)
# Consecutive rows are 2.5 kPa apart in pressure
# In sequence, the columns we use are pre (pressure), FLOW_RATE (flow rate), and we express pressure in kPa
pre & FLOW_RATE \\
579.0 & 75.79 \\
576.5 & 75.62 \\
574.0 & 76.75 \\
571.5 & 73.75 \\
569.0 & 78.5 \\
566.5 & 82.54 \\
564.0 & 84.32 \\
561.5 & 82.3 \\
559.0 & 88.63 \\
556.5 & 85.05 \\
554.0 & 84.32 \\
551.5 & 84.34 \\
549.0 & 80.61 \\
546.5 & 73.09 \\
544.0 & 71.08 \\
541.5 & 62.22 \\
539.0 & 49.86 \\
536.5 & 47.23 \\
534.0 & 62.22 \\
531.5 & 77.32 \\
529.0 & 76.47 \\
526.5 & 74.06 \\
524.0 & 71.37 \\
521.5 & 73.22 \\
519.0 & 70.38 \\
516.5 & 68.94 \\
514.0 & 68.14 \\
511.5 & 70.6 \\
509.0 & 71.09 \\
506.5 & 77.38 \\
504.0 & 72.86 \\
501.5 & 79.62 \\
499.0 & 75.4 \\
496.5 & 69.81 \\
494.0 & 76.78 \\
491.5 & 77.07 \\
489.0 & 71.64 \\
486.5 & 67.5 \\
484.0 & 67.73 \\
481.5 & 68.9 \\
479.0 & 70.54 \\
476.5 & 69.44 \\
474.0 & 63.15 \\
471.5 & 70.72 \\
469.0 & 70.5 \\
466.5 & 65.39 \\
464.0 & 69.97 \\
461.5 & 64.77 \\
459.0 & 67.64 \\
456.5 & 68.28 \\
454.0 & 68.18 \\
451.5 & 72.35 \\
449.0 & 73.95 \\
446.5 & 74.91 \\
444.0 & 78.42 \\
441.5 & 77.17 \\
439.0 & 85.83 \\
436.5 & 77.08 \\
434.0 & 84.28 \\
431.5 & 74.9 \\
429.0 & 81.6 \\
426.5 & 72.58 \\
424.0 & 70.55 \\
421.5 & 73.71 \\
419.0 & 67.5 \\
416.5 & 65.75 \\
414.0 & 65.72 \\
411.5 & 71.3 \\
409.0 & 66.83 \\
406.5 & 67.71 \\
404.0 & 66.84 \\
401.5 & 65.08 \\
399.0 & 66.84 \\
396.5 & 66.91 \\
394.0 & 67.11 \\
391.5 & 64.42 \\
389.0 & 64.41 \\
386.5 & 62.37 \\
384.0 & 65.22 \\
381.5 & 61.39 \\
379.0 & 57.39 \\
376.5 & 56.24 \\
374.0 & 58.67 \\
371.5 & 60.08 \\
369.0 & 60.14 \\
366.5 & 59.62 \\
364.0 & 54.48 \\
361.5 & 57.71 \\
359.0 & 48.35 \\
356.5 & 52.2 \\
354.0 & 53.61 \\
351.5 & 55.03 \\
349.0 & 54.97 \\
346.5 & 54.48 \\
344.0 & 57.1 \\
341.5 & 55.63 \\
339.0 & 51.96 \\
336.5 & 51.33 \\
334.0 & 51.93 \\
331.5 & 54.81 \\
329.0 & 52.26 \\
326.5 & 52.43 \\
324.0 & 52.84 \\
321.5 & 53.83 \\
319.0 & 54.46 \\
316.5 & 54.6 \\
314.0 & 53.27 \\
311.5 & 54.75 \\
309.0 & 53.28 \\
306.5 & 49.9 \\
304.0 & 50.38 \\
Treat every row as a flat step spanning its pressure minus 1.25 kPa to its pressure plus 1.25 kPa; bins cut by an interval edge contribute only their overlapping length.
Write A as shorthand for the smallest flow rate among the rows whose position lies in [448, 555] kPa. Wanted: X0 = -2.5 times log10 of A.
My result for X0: -4.19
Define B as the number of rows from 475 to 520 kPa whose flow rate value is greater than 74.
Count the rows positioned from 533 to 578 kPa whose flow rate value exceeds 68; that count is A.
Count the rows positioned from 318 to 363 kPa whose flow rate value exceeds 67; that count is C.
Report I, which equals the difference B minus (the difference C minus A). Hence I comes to 19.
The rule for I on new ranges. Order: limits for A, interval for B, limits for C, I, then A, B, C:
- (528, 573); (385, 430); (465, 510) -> -1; 14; 1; 16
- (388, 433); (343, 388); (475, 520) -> -12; 6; 0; 18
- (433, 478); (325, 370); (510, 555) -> 0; 14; 0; 14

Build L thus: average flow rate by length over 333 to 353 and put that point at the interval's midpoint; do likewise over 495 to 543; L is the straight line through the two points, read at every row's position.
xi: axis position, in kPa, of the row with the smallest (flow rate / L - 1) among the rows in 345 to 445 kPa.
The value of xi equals 359.0 kPa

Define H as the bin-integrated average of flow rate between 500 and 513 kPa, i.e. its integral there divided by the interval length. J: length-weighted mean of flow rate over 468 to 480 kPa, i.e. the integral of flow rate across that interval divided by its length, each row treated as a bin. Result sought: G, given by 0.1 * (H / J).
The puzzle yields 0.108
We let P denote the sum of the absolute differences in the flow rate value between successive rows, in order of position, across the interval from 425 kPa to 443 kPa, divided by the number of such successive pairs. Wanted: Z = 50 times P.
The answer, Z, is 414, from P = 8.3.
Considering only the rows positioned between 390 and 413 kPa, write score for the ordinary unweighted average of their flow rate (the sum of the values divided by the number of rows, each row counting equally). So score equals 67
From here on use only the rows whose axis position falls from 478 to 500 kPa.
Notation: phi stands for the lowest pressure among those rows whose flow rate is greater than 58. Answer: 479.0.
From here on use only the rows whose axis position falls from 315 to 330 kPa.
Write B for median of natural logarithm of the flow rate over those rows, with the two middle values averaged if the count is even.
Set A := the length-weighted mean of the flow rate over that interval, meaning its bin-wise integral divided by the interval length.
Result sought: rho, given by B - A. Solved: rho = -49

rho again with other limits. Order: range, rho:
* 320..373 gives -51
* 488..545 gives -66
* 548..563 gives -80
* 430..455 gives -73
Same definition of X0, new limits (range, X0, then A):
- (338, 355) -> -4.29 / 51.96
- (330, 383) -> -4.21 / 48.35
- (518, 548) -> -4.19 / 47.23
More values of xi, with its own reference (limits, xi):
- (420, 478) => 474.0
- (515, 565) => 536.5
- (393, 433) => 416.5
